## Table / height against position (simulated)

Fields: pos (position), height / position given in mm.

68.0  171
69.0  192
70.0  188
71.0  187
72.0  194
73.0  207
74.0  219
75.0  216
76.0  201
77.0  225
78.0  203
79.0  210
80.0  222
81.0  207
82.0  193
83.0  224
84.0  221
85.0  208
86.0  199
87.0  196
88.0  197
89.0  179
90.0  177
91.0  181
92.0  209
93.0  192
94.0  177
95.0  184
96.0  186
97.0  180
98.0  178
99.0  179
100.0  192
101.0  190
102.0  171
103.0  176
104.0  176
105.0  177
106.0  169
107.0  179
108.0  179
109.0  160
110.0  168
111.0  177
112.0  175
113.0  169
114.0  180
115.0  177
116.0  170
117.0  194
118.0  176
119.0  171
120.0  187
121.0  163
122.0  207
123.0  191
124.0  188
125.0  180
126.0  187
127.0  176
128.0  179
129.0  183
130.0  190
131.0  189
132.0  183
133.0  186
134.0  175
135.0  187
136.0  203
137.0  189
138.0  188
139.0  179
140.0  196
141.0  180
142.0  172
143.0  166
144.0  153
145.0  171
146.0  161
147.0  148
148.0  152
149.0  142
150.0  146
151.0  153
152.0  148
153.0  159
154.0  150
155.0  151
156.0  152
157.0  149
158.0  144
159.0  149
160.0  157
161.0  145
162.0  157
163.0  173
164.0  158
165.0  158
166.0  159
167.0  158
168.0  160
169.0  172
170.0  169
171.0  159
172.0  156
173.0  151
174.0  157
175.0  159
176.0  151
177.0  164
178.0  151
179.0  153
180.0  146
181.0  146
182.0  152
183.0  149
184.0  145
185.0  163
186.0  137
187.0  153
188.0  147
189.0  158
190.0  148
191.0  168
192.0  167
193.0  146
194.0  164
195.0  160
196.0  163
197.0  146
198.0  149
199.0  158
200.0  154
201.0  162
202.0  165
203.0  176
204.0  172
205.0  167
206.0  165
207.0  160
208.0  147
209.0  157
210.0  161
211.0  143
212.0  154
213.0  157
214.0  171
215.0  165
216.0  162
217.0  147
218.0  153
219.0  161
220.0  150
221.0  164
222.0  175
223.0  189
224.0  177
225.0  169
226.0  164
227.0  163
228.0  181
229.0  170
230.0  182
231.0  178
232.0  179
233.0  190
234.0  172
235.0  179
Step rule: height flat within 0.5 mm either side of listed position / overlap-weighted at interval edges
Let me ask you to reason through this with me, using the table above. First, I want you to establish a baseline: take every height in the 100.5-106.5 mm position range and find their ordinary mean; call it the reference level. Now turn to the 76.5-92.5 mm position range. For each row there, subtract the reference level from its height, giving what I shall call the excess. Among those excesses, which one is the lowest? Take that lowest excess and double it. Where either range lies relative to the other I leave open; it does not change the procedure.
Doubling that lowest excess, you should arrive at 1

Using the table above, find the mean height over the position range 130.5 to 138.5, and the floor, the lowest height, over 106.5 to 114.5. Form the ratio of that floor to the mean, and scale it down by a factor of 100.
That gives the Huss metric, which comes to 0.0085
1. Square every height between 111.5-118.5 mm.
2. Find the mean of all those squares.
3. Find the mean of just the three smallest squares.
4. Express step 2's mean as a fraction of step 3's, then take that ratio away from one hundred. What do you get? 98.9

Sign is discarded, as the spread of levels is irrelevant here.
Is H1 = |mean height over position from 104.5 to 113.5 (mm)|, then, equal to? 173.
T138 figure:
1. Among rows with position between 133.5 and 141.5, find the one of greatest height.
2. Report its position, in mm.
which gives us 136.0 mm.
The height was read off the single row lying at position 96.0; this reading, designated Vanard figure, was 186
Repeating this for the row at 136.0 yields 203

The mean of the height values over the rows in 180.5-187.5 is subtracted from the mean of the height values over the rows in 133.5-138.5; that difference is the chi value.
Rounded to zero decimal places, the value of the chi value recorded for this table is 39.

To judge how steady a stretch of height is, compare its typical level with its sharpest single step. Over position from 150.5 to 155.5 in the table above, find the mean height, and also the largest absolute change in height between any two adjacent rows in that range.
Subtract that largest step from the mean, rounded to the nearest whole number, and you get 141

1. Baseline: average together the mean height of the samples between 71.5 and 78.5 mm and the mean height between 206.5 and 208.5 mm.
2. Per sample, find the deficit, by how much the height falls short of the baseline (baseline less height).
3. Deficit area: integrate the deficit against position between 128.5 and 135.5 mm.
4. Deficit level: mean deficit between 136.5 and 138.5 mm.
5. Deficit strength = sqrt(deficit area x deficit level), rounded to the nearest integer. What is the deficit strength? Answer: 13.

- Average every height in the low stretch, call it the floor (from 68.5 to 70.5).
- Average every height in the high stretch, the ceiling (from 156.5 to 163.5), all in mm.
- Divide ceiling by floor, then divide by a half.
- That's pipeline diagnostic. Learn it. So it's 1.62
